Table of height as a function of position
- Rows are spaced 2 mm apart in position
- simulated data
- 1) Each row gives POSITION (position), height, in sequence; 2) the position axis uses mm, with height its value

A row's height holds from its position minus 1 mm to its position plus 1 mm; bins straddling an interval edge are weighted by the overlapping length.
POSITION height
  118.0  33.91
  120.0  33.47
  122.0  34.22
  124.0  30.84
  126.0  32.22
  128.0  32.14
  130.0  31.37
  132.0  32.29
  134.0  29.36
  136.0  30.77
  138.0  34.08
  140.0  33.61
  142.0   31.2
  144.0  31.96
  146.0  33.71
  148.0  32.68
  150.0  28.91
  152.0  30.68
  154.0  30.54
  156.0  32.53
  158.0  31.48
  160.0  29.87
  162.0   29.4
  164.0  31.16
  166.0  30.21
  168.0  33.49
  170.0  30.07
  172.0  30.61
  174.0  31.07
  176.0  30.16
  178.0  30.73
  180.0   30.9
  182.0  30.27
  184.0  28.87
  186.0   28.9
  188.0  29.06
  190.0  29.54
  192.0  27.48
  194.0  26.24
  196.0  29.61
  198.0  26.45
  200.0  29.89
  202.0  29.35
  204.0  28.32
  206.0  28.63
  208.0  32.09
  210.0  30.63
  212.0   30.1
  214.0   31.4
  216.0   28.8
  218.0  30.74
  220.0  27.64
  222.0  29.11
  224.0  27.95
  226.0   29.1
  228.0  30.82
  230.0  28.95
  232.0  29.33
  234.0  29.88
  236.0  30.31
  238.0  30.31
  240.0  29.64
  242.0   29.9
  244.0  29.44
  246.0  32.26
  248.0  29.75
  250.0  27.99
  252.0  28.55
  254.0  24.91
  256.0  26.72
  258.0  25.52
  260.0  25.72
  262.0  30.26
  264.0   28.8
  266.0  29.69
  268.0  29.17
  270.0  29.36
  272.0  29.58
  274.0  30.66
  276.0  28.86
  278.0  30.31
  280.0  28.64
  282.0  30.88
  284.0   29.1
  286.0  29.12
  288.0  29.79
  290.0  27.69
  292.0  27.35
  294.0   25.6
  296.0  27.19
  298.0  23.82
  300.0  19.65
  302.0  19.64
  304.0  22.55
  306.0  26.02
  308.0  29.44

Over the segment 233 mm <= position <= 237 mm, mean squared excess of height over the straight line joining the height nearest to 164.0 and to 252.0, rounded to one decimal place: 1.1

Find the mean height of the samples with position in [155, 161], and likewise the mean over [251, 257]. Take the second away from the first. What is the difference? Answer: 4.6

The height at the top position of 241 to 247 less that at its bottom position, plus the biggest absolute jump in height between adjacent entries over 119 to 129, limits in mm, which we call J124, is 6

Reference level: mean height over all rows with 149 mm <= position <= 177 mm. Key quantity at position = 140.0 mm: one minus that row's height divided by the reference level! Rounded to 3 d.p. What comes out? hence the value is -0.094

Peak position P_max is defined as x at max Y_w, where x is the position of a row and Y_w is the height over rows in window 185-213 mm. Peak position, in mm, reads 208.0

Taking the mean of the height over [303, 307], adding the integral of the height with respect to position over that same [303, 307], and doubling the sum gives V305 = 243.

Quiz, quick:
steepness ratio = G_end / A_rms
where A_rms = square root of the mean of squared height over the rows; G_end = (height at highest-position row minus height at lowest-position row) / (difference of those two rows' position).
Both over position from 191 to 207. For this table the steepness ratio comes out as 0.0029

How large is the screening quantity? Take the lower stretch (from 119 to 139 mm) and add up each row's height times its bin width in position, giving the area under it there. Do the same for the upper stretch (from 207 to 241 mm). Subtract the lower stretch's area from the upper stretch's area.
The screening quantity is 372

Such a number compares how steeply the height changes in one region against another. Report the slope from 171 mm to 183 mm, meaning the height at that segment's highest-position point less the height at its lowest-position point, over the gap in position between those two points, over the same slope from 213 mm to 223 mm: 0.1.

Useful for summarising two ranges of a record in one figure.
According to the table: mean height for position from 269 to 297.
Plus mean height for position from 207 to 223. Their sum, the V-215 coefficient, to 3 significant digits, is 58.9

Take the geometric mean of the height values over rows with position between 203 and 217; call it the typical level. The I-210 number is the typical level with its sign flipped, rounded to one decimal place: -30.0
